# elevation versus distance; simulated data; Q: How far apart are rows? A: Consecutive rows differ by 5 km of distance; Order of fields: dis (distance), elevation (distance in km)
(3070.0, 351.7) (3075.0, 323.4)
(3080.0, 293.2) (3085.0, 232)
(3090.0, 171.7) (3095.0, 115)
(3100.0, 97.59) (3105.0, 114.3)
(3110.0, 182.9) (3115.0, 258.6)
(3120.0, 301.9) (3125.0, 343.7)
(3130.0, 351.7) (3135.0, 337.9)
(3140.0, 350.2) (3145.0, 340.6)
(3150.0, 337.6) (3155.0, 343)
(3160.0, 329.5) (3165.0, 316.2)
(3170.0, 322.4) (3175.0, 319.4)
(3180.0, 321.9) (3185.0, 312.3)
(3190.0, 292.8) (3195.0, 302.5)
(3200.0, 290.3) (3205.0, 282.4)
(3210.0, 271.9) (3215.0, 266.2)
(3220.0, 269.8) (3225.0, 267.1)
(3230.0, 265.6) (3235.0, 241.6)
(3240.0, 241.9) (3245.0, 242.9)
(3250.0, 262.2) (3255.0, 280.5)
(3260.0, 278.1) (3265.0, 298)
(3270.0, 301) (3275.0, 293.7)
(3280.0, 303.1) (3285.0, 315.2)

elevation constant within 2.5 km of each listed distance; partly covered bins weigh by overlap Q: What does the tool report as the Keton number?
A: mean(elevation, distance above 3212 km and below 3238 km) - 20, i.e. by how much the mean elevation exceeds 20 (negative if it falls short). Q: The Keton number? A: 242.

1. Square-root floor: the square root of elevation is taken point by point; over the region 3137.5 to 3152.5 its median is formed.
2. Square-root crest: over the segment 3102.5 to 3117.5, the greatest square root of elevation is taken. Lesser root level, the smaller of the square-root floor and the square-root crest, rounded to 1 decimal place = 16.1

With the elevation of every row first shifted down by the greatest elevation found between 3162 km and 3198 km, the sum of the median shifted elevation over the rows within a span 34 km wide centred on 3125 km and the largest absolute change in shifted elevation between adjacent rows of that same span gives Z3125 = 91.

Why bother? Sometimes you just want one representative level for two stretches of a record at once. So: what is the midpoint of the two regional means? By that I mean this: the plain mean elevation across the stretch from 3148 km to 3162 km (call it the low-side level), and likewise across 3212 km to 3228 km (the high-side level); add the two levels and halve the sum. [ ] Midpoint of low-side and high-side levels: 302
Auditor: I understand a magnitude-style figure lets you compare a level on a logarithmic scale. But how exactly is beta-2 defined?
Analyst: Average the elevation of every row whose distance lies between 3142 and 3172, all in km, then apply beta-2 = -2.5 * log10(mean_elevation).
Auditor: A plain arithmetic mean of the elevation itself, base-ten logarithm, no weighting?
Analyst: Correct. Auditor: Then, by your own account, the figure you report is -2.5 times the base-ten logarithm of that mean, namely -6.30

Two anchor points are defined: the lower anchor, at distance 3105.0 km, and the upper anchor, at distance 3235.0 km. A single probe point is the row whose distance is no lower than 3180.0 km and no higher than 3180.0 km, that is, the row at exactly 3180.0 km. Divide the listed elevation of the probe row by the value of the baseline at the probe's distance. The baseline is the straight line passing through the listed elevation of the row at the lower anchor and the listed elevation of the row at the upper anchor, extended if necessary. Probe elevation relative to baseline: 1.71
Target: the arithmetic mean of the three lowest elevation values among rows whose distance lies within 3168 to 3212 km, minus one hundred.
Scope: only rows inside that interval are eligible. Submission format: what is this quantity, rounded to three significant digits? 182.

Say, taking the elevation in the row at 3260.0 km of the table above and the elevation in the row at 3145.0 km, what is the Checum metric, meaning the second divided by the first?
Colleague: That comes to 1.22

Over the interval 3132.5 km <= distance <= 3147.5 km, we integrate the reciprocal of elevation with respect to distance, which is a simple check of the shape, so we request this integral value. 0.0438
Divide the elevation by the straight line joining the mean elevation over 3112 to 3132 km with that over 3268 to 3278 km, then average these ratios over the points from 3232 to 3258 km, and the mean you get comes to 0.85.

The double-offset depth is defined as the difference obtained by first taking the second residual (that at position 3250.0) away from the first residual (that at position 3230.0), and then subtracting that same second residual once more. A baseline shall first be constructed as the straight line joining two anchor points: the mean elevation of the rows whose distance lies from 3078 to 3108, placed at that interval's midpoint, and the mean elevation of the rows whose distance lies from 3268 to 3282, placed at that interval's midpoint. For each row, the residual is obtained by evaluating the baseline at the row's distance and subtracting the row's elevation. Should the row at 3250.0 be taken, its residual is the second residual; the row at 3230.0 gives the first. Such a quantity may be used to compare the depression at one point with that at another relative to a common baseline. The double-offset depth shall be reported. -37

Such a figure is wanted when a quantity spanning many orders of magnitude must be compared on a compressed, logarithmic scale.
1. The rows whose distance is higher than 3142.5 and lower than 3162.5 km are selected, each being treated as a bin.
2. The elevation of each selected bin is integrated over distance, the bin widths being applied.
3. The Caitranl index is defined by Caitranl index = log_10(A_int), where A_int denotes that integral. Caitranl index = 3.83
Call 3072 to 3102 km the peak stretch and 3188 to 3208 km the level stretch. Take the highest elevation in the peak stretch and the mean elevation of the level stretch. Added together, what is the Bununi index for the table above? 615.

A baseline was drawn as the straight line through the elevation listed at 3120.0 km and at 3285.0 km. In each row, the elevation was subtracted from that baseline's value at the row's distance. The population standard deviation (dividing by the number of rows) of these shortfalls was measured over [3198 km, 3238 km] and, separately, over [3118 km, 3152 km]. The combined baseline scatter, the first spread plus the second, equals 29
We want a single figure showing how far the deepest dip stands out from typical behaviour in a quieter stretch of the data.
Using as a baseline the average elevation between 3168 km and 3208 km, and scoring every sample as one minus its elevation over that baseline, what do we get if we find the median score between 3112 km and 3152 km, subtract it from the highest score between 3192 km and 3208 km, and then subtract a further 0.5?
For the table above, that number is -0.31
